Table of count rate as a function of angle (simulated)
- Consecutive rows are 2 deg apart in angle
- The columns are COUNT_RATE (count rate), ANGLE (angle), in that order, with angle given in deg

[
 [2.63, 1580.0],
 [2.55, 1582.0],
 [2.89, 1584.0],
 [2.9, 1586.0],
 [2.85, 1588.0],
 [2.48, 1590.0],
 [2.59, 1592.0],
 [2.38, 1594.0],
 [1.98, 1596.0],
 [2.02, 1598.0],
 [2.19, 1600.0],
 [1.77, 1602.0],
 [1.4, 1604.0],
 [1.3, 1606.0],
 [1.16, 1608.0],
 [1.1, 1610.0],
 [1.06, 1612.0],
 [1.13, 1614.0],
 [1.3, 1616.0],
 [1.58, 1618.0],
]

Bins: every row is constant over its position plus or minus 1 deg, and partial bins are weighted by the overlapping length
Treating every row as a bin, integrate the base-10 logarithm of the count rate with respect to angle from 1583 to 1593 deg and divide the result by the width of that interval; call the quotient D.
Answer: 0.4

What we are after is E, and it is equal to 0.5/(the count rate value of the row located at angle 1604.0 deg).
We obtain 0.36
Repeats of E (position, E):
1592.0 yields 0.19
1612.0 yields 0.47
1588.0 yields 0.18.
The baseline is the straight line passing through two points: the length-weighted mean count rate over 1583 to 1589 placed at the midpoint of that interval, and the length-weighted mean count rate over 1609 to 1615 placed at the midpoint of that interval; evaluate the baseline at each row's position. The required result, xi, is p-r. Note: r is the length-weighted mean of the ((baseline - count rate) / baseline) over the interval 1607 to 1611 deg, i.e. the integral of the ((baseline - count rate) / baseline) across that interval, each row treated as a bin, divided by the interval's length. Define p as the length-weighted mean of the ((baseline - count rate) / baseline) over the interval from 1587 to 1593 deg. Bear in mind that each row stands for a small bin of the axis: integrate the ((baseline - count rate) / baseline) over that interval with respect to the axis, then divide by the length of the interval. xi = -0.14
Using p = -0.01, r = 0.13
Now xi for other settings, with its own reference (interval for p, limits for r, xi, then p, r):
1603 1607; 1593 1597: 0.11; 0.14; 0.04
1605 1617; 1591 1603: -0.04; -0.05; -0.01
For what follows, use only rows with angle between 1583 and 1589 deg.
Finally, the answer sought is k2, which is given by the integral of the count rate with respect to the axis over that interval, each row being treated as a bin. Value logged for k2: 17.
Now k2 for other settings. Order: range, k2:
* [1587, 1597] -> 25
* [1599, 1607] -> 13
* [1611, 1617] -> 7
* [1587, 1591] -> 11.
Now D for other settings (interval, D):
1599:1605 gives 0.2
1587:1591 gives 0.4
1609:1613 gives 0.0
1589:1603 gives 0.3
